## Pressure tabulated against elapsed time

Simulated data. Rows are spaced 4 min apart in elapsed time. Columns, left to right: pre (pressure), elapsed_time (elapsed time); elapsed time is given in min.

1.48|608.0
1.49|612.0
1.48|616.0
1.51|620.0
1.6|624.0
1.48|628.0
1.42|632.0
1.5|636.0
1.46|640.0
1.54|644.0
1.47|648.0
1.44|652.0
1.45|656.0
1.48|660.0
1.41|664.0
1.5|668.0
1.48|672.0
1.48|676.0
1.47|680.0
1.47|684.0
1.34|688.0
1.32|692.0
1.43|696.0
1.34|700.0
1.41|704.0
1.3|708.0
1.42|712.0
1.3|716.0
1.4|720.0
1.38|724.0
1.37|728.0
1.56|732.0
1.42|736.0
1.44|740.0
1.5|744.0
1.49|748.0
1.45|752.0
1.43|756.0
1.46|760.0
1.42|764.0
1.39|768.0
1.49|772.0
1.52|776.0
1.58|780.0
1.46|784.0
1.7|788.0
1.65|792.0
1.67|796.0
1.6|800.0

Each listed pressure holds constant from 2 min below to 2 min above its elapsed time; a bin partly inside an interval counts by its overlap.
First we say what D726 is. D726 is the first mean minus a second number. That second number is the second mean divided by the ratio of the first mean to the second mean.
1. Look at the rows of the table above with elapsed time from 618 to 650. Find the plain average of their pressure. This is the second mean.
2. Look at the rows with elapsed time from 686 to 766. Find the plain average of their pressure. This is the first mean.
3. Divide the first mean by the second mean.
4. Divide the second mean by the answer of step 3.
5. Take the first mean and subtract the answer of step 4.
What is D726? -0.18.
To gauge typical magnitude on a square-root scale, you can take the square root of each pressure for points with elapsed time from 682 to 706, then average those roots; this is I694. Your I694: 1.18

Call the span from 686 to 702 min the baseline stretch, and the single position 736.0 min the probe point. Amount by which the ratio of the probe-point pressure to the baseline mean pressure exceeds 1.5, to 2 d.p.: -0.45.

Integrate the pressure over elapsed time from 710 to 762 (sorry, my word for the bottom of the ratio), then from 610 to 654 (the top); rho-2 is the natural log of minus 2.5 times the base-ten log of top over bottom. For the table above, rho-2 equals -2.0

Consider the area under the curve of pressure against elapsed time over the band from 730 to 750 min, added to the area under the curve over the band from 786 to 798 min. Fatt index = 50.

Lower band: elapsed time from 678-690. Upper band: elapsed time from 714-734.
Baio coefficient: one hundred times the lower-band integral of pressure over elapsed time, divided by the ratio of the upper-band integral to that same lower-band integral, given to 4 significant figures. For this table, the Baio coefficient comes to 1045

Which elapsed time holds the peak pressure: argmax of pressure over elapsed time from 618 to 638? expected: 624.0 min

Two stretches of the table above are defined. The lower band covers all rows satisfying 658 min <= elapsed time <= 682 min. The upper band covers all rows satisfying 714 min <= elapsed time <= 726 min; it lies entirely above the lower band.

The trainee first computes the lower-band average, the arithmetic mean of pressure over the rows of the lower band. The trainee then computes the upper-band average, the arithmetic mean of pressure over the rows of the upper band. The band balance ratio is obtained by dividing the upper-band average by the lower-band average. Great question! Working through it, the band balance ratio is 0.93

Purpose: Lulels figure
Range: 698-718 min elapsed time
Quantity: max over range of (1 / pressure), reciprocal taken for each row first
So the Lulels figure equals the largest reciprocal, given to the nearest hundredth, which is 0.77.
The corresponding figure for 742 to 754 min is 0.69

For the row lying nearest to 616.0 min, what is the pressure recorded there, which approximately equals 1.48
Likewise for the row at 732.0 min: 1.56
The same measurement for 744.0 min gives 1.5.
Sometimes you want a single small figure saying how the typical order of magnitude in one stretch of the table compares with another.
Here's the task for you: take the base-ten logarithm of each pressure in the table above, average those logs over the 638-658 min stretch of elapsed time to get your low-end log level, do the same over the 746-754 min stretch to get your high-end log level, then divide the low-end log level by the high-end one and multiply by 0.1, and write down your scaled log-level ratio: 0.100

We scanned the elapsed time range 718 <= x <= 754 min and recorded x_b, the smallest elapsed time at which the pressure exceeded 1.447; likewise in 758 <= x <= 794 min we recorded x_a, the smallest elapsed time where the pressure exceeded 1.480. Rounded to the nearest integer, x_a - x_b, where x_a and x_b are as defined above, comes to 40 min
